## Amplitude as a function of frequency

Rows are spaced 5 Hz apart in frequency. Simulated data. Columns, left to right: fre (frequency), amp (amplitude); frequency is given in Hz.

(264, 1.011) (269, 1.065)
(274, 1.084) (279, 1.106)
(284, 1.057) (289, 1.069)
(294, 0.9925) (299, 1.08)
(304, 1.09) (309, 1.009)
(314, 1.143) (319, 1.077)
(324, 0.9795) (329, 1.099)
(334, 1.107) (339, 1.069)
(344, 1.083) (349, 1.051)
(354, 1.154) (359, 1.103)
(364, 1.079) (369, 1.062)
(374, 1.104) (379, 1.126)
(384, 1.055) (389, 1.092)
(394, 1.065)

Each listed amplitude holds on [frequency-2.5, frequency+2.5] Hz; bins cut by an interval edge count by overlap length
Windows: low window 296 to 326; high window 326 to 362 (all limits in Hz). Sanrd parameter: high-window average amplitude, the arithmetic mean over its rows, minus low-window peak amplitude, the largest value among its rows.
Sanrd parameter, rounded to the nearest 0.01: -0.05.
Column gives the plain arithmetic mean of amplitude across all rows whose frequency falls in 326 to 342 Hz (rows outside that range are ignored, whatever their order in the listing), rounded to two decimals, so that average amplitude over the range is 1.09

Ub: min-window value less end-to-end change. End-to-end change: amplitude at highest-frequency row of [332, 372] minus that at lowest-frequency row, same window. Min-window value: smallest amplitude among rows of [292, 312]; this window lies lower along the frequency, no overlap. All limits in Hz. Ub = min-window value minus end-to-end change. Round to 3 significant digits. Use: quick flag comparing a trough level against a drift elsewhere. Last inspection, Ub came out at 1.04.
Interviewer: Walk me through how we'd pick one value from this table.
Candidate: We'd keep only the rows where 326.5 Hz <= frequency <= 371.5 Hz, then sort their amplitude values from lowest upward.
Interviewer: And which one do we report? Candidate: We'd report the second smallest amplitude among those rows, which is 1.062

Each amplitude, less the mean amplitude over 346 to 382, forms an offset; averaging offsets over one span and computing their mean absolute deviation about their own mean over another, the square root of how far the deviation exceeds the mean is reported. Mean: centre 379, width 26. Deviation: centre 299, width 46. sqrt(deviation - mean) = 0.206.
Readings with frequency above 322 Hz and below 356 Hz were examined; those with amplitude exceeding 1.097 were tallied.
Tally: 3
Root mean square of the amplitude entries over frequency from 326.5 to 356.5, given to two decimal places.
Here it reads 1.09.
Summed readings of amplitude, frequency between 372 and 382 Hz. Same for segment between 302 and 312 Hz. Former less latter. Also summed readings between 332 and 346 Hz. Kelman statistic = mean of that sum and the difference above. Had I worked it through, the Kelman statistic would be 1.7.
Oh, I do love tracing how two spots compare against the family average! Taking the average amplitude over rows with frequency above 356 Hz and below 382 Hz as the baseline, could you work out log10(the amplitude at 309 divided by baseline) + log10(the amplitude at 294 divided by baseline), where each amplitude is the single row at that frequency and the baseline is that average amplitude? -0.078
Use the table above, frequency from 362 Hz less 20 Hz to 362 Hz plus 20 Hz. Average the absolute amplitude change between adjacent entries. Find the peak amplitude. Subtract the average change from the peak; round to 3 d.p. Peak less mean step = 1.112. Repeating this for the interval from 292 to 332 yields 1.058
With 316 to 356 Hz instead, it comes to 1.095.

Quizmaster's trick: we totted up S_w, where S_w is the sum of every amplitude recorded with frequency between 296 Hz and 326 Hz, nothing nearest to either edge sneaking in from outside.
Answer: 6.38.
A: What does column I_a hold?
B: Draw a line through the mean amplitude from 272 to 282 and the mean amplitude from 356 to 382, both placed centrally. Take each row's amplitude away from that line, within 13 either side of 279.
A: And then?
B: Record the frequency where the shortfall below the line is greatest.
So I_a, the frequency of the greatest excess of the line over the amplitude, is 284 Hz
